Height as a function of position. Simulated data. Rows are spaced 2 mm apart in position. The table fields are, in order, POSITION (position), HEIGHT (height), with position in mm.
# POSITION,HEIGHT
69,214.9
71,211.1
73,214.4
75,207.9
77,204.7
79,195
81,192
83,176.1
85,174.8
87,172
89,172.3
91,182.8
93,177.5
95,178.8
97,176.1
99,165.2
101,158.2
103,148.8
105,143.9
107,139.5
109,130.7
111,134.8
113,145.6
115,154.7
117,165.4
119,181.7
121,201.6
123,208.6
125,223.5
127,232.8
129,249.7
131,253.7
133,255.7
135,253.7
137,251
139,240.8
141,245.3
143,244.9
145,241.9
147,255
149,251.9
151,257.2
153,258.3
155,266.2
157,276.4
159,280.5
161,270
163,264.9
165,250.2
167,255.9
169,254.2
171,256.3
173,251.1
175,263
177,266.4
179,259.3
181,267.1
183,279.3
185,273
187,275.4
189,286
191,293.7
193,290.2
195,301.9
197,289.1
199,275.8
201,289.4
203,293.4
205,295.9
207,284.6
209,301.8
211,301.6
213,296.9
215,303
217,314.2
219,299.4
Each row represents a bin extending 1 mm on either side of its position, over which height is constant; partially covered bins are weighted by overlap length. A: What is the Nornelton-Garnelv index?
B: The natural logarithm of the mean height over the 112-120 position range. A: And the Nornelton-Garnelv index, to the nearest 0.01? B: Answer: 5.09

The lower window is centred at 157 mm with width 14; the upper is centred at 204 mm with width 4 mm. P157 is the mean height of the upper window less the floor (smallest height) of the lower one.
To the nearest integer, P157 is 37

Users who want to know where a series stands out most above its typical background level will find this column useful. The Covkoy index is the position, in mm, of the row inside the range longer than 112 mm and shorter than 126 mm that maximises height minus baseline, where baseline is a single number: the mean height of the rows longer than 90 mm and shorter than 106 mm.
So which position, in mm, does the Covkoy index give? 125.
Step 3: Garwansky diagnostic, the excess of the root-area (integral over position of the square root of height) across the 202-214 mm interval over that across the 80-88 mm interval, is 99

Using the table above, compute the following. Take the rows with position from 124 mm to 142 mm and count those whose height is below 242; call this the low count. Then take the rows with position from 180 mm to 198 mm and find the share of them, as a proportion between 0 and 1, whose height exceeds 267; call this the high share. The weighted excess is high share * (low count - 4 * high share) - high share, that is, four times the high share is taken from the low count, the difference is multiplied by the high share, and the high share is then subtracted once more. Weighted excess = -2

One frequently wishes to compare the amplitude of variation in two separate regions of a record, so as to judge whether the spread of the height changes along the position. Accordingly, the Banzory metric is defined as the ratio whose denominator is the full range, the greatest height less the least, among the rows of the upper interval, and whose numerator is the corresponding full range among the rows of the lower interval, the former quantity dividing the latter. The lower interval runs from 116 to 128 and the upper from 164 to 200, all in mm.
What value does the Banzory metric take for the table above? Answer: 1.3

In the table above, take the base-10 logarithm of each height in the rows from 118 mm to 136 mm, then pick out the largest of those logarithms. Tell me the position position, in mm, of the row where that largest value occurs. 133 mm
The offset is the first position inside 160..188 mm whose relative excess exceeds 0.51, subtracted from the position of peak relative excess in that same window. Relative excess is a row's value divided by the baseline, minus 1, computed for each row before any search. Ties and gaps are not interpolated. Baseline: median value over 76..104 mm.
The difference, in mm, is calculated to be 22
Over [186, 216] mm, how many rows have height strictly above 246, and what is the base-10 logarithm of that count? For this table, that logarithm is 1.18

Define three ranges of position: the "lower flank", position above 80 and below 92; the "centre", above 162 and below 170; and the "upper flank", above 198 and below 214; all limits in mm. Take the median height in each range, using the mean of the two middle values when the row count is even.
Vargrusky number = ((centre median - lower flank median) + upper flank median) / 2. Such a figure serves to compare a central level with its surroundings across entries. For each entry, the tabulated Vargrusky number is 187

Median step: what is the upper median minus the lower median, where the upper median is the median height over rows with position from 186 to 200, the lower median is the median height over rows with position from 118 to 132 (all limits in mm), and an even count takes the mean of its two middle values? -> 66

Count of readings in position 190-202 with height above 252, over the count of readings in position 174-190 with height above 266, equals 1.0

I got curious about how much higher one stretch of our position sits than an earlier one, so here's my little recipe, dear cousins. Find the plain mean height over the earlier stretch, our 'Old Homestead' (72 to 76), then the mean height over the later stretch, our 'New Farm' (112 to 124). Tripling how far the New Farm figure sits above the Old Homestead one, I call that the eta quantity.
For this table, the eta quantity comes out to -105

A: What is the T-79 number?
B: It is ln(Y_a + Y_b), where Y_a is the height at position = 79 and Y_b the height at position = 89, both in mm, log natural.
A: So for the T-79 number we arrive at 5.91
